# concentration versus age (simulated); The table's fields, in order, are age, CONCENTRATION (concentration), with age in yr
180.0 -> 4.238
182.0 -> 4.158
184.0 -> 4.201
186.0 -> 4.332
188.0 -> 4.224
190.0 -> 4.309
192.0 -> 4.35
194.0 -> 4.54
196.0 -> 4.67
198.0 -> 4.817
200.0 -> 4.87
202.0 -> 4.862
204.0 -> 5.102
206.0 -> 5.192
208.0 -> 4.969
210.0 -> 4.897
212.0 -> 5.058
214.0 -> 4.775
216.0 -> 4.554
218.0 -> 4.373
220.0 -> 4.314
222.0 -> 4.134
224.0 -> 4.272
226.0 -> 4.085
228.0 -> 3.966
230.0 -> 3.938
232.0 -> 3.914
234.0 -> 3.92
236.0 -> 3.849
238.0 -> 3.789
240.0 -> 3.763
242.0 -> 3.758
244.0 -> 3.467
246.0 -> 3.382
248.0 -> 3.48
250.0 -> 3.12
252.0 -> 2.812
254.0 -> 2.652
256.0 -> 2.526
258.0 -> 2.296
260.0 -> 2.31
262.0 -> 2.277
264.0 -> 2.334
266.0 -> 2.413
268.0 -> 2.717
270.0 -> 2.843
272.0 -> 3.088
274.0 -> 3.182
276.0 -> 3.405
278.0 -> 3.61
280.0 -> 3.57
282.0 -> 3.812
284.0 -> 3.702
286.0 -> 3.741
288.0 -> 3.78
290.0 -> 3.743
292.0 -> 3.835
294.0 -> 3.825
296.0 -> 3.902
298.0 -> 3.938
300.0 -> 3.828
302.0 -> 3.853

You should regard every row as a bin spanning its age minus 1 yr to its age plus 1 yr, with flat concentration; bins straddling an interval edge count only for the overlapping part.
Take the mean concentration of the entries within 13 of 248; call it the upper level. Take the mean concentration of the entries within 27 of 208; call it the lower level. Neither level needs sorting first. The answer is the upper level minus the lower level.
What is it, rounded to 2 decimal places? -1.30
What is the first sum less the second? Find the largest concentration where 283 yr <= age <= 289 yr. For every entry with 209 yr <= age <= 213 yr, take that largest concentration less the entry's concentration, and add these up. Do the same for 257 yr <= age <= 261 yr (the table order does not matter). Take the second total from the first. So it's -5.3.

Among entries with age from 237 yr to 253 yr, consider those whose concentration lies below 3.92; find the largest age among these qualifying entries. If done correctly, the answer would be 252.0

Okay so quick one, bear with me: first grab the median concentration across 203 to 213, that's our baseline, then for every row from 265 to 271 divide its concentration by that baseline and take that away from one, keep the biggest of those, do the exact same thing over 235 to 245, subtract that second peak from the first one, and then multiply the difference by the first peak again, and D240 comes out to 0.109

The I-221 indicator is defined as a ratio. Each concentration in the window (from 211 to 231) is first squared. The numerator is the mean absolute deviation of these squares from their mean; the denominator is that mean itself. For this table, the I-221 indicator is 0.13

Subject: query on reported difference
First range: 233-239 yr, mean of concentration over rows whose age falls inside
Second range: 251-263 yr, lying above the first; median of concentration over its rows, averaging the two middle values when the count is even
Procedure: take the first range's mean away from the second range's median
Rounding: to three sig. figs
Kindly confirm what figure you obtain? -1.43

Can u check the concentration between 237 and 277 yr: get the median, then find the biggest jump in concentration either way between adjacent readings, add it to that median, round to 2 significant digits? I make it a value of 3.3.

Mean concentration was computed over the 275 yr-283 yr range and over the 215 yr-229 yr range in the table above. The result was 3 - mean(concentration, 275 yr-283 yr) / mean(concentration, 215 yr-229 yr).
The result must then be 2.15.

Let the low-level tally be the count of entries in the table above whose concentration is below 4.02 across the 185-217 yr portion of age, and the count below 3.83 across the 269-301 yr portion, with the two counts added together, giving 13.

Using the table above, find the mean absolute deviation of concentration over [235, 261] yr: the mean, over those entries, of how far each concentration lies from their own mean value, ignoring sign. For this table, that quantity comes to 0.51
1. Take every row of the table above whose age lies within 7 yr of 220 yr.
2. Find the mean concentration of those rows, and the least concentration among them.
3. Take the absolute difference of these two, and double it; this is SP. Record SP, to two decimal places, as 0.55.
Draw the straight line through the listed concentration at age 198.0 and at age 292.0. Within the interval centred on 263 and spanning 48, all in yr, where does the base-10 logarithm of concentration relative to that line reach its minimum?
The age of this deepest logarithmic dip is 258.0 yr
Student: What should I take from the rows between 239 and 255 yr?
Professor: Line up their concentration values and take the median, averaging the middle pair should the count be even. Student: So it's 3.4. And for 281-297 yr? 3.8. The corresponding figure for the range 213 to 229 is 4.3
